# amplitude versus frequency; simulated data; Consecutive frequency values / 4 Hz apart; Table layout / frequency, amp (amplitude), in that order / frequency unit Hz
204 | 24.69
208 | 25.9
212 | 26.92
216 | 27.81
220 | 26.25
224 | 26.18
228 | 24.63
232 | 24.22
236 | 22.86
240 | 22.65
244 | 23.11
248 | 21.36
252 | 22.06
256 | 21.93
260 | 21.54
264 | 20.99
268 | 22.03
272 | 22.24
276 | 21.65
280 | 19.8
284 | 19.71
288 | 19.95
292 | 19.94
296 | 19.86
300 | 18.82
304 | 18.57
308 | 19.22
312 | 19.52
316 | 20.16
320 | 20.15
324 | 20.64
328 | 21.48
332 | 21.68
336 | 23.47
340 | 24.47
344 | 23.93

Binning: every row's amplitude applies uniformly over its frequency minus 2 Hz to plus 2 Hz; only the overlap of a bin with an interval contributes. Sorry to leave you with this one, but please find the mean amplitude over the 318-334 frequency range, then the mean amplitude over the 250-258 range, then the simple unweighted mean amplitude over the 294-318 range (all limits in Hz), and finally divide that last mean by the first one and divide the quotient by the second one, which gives 0.042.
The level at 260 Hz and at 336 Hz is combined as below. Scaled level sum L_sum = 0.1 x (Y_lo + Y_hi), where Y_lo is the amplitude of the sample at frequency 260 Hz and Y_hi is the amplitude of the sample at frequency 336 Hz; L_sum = 4.5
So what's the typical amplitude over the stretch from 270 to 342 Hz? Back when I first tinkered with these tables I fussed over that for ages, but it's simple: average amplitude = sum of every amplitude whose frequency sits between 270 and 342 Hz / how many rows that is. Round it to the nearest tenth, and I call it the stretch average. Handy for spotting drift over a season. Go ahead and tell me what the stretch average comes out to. 20.6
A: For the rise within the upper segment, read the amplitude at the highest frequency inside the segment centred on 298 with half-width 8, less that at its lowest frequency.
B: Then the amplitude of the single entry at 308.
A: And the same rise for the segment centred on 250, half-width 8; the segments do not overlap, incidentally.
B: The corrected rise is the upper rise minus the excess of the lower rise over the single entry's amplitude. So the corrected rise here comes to 19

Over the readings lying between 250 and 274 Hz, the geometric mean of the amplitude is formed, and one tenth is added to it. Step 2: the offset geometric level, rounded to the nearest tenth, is 21.9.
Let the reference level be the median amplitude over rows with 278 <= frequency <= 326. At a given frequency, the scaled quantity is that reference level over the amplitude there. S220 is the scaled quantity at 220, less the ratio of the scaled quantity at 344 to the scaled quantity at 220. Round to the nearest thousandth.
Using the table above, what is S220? -0.342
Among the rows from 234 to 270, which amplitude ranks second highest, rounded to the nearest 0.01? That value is 22.86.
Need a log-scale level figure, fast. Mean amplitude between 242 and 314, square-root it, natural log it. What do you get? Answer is 1.51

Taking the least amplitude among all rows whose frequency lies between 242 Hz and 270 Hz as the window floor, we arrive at 20.99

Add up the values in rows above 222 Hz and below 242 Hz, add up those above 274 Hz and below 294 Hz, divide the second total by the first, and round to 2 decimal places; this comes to 0.84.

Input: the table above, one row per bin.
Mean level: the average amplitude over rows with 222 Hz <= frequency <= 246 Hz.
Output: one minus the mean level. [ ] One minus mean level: -22.9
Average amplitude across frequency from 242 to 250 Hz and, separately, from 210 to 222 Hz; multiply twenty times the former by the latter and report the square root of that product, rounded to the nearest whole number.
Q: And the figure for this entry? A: 110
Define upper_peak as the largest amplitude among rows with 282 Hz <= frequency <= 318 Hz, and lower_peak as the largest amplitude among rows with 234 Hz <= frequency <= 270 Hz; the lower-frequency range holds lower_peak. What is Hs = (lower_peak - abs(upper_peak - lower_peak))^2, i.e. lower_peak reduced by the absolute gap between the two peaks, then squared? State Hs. 406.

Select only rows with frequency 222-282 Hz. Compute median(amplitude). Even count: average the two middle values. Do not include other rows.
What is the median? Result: 22.1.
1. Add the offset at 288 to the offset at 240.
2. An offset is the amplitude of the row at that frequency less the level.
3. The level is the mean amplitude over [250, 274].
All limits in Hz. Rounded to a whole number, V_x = -1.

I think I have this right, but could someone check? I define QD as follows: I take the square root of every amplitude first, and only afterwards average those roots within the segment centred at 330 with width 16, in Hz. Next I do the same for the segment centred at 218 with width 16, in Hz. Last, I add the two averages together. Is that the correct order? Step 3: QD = 9.8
